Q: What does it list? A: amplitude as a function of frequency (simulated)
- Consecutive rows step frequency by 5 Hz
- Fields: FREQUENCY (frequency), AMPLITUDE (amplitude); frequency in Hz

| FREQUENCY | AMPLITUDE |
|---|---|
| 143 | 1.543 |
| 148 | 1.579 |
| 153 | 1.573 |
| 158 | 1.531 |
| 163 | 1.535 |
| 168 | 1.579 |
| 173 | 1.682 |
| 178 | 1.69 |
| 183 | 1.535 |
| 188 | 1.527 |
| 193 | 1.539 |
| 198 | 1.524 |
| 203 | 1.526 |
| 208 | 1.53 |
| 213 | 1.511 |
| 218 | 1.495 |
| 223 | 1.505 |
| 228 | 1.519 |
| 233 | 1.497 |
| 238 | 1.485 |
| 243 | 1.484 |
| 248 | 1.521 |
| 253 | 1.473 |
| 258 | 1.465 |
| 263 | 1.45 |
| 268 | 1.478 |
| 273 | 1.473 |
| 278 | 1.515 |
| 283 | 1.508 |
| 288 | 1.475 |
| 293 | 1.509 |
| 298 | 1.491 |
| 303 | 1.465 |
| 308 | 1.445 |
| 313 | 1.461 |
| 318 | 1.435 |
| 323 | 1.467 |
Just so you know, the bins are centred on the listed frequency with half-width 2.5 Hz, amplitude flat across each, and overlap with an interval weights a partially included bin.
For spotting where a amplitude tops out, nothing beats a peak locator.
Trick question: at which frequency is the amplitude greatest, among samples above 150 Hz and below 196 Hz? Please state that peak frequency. 178 Hz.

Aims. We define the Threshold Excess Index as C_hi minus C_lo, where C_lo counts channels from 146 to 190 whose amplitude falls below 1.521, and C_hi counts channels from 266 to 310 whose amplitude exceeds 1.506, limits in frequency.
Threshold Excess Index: 3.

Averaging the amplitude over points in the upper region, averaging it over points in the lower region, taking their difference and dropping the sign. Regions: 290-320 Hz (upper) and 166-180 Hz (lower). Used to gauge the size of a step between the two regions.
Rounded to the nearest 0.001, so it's 0.183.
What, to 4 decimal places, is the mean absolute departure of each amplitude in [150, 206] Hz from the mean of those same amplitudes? 0.0463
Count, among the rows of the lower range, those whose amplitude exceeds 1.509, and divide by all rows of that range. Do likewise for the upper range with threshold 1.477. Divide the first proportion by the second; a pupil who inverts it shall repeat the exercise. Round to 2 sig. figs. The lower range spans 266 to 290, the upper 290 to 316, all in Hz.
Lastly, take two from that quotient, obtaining -1.5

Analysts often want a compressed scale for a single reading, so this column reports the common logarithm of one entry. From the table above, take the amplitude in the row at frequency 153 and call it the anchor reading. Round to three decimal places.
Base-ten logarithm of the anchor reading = 0.197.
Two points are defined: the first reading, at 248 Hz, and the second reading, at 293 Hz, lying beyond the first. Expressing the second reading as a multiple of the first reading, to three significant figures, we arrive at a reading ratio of 0.992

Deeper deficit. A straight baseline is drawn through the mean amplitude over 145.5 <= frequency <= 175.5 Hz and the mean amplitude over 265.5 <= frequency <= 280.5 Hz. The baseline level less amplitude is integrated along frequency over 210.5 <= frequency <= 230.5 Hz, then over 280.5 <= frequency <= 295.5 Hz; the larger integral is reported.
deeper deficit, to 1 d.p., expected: 0.5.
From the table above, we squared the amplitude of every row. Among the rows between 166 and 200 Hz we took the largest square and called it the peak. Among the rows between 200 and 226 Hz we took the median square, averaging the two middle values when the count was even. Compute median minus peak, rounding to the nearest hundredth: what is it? -0.57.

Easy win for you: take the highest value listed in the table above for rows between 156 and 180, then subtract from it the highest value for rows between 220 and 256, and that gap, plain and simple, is 0.17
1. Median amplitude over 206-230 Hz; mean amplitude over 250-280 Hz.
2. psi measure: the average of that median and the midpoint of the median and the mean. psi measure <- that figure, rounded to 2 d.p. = 1.50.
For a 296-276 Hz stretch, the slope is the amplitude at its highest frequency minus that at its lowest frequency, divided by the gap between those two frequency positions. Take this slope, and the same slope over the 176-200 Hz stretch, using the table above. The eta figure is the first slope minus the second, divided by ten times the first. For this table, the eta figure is -2.0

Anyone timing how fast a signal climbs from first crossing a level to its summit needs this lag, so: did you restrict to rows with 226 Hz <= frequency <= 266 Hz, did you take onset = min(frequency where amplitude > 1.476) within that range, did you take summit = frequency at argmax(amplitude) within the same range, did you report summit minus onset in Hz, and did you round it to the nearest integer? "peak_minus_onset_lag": 20 Hz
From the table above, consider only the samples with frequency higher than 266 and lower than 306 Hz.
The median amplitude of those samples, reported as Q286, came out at 1.48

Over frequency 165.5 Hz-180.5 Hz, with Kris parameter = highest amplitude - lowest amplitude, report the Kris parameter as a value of 0.11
